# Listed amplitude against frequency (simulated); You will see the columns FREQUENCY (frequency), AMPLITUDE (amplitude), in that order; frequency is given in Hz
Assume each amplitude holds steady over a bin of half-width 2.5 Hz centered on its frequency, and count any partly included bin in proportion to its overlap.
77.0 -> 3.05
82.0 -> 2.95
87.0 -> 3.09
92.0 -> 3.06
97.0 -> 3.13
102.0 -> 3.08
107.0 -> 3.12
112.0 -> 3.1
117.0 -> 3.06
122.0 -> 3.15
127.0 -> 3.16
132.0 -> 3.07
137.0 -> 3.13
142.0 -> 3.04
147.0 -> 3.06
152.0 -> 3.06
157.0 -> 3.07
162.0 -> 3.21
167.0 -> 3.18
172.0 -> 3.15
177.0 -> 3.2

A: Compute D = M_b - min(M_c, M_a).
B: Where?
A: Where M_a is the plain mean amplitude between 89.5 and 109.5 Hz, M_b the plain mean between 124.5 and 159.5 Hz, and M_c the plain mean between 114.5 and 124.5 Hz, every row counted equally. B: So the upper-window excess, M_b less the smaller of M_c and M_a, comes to -0.013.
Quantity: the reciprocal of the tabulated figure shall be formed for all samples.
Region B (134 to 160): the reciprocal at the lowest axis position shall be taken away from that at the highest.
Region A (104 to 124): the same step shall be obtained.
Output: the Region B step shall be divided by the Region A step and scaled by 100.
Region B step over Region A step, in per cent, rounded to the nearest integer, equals -205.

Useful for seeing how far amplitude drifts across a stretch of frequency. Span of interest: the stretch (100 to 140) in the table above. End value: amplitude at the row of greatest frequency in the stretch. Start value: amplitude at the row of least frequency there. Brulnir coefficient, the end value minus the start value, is 0.050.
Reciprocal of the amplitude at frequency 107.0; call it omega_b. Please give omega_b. 0.321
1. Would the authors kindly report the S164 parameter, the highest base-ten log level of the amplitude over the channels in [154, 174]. 0.507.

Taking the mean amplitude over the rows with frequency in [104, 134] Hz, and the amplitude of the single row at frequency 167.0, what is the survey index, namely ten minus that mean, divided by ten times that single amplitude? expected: 0.2167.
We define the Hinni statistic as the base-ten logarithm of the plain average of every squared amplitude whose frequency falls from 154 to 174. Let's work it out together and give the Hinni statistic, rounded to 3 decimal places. 0.997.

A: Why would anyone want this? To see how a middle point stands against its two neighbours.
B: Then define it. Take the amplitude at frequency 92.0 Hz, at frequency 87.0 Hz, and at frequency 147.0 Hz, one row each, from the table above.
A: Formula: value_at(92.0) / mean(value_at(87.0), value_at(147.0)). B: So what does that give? 0.995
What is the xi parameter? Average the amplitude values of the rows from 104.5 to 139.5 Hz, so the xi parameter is 3.11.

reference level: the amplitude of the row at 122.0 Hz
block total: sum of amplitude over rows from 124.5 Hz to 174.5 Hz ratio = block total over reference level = 9.9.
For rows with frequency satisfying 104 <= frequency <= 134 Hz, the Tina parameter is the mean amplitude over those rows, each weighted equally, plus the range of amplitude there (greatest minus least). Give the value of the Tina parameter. 3.210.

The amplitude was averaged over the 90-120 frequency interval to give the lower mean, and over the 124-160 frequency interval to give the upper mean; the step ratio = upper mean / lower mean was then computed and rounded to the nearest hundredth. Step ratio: 1.00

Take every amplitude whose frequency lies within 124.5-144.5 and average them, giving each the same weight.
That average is 3.10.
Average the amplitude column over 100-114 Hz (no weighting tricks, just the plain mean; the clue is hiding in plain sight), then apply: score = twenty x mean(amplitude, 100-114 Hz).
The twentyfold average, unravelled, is 62.0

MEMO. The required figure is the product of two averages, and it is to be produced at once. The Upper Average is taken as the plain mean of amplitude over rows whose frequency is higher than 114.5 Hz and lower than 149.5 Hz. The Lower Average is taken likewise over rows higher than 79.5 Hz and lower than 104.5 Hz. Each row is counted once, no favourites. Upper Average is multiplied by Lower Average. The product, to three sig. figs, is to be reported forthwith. 9.48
